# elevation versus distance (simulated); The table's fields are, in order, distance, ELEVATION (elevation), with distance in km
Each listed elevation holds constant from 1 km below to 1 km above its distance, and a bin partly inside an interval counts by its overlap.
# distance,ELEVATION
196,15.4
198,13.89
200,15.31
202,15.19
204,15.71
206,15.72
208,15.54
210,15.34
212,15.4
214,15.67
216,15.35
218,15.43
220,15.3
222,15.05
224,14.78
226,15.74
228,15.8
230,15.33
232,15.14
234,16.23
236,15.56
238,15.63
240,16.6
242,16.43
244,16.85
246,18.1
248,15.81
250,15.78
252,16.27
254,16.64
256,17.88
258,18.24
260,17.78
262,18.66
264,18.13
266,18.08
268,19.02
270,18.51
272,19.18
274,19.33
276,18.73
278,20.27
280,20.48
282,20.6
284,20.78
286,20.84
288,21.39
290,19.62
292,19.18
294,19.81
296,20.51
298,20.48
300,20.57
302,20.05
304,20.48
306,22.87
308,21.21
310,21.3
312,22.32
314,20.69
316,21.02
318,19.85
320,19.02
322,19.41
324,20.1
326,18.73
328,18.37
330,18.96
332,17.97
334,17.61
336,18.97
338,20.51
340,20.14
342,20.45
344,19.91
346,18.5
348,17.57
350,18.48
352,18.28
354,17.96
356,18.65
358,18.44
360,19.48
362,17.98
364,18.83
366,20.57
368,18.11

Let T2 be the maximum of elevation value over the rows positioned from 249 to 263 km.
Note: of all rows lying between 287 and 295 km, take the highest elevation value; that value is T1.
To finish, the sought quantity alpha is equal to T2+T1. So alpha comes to 40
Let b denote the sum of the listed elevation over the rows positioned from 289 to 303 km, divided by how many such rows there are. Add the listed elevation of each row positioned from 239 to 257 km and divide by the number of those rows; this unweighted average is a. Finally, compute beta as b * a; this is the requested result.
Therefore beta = 335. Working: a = 17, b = 20.0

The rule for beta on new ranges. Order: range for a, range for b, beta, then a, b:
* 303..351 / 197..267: 319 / 20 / 16.1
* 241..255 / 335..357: 315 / 17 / 19.0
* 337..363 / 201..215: 294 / 19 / 15.5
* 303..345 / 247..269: 350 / 20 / 17.5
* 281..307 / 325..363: 386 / 21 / 18.8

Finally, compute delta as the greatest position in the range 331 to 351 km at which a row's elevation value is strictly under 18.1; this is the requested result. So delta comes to 348 km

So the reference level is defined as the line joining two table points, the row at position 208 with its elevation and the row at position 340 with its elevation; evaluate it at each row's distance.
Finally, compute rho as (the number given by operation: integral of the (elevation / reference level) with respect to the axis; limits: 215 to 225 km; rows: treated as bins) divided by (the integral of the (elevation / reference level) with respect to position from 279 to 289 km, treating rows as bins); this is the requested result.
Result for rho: 0.83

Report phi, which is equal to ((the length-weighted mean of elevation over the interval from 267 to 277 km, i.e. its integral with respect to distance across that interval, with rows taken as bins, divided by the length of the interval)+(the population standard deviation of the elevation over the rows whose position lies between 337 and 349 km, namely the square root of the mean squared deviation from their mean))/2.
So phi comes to 10.0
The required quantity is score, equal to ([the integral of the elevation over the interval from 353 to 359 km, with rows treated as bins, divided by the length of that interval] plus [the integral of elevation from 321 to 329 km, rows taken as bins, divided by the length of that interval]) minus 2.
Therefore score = 35.5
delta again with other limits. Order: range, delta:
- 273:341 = 334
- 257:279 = 266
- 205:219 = 218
